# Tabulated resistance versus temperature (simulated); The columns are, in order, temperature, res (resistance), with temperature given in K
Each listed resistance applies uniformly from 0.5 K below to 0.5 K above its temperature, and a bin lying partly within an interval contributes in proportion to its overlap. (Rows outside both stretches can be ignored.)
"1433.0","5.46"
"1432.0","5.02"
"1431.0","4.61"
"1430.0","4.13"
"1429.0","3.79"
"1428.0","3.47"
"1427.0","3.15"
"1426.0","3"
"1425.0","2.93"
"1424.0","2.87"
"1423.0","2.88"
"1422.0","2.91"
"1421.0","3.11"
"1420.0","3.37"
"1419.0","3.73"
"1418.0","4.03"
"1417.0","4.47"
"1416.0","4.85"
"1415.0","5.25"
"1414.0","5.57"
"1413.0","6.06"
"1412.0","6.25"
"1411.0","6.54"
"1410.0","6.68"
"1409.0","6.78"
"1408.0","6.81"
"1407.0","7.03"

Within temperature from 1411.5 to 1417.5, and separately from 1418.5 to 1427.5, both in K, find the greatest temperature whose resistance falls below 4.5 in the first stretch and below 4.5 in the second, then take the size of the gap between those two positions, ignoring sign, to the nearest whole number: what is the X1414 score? 10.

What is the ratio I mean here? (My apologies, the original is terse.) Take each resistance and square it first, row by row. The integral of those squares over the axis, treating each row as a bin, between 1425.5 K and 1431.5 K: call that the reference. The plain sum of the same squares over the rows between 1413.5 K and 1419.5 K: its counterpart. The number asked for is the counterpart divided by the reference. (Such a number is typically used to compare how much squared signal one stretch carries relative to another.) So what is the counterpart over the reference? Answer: 1.6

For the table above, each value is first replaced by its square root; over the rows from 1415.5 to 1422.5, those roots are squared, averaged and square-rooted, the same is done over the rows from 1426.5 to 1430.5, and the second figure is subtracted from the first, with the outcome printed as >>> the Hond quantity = 0.04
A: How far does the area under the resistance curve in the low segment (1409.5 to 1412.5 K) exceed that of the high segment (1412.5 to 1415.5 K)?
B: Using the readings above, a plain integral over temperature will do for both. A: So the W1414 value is 2.6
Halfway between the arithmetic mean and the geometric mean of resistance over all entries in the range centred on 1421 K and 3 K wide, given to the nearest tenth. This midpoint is 3.1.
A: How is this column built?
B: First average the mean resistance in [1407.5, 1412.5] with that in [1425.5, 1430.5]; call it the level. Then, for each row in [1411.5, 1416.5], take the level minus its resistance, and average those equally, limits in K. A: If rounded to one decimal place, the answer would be -0.5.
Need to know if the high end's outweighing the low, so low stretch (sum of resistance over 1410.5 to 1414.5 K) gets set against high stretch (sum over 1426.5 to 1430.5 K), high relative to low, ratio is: 0.60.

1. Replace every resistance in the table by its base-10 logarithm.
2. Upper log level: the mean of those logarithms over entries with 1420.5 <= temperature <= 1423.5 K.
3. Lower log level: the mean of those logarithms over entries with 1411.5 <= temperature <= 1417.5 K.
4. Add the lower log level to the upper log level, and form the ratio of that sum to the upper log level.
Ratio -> 2.55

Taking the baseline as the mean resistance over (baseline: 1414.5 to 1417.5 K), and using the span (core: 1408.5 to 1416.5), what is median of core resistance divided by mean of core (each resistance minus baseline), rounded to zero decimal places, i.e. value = 5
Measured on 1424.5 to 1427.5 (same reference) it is -2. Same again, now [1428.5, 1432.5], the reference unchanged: -9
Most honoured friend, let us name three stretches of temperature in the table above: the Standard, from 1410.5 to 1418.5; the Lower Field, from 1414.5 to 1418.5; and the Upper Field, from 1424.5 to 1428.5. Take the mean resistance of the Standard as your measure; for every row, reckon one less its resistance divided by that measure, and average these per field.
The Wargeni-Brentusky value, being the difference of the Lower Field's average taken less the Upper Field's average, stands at -0.28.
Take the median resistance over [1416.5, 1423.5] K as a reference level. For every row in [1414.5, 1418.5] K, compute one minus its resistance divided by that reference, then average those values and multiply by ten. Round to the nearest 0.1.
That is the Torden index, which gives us -3.8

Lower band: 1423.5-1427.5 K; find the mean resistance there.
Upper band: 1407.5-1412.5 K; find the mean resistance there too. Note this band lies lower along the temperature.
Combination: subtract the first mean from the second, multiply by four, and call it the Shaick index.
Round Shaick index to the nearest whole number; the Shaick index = 14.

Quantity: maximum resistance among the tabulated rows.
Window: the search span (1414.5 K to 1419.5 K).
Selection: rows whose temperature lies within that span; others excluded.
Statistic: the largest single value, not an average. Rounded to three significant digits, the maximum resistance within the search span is 5.25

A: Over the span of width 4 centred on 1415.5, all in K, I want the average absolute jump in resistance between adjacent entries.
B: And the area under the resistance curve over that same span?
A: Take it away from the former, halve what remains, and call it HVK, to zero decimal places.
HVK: -10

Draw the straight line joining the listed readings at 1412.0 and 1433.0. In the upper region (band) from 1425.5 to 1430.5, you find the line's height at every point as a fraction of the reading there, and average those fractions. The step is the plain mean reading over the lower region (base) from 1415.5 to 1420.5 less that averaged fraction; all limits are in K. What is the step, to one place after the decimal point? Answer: 2.5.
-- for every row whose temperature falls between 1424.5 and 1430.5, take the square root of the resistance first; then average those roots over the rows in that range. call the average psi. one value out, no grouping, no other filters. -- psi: 1.84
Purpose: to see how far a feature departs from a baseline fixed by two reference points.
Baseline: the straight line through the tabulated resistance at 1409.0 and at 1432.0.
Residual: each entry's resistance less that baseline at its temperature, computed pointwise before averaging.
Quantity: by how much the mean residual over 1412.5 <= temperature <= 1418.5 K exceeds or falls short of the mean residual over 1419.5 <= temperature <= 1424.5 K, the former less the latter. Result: 1.5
